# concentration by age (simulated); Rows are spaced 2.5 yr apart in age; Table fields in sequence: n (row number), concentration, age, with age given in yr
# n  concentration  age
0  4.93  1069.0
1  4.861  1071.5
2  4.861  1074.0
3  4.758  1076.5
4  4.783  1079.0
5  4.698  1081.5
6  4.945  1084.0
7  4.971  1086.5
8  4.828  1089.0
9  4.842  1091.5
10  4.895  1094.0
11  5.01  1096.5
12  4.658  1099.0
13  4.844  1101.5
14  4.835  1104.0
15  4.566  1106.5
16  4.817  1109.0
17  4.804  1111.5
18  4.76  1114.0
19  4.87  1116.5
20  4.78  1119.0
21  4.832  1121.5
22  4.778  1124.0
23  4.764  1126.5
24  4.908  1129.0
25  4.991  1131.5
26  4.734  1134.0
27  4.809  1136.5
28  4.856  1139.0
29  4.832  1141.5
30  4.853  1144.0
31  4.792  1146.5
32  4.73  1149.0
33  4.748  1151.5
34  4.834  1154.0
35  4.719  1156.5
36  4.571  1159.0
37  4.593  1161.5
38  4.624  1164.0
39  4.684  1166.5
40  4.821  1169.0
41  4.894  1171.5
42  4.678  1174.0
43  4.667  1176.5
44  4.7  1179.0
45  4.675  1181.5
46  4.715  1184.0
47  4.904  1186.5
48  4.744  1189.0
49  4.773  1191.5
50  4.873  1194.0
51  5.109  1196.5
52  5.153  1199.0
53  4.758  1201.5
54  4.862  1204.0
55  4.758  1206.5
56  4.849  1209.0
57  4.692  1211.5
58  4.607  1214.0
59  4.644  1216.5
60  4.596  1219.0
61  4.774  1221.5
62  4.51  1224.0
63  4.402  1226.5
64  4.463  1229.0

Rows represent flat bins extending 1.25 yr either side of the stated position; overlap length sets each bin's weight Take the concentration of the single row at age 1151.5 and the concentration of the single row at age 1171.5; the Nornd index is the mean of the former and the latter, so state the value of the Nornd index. 4.82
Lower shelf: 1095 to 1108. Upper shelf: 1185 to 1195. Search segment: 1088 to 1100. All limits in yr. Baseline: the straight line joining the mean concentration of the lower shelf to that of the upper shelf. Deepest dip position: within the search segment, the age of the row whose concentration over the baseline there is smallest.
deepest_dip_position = 1099.0 yr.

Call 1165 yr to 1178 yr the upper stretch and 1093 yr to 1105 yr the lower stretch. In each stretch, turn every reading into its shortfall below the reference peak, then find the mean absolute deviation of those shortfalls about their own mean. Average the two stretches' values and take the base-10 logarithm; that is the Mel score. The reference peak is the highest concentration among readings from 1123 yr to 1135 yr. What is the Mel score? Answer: -1.1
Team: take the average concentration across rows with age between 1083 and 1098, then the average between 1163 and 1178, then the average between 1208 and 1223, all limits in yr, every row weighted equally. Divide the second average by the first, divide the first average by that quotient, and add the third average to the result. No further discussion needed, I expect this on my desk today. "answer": 9.8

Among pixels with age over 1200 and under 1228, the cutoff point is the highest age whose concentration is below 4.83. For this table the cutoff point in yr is 1226.5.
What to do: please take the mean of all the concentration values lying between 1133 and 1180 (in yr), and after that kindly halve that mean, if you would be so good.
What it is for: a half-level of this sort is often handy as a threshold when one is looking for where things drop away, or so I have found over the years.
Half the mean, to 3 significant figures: 2.37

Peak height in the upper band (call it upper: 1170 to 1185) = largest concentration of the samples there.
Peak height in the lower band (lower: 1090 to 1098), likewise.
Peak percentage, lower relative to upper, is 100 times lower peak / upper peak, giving 102.4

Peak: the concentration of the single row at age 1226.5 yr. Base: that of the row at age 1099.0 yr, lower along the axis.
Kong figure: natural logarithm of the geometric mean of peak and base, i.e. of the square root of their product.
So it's 1.51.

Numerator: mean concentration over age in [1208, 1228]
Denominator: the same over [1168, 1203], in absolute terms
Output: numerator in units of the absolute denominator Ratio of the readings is 0.96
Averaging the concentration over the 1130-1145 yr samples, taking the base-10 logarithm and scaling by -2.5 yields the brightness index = -1.71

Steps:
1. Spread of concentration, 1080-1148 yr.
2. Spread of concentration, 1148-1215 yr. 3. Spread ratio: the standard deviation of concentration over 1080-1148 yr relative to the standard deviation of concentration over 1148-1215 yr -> 0.70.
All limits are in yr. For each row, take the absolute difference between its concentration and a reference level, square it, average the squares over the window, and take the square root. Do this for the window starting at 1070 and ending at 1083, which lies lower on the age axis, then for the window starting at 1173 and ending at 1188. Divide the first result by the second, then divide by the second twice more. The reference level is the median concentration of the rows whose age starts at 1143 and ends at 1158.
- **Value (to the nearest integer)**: 78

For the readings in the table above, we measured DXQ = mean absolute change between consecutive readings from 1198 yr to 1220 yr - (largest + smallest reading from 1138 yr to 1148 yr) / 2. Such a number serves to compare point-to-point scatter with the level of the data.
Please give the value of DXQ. -4.70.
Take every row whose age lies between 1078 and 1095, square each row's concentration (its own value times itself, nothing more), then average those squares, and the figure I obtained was 23.55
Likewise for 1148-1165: 21.99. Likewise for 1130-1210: 22.97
